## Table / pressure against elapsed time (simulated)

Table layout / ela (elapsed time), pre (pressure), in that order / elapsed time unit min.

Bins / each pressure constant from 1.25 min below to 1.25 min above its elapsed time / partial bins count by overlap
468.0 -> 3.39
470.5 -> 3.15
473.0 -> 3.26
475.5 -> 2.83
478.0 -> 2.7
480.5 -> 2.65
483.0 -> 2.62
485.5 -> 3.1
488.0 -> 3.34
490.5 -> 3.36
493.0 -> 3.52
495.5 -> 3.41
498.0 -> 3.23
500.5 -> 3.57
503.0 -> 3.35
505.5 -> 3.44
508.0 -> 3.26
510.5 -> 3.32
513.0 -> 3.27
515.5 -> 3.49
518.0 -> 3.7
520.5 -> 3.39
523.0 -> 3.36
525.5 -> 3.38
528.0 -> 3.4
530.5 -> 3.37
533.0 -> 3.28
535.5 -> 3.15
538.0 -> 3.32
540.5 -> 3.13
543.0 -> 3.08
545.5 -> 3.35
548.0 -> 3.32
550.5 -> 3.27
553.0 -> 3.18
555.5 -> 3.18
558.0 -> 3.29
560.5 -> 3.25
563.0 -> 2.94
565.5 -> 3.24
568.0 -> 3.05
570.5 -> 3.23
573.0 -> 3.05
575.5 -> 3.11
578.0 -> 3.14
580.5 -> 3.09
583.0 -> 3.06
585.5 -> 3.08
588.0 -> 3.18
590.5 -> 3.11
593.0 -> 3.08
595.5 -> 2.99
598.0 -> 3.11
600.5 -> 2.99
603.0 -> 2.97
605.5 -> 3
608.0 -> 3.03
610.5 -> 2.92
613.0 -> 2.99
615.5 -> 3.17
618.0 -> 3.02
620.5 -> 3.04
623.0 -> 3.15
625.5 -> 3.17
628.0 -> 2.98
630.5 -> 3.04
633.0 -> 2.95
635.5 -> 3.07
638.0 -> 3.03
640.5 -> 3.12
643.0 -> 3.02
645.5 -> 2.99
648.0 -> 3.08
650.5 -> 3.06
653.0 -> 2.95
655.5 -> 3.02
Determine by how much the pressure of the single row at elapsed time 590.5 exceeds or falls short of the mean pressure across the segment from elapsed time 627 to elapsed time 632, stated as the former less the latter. 0.10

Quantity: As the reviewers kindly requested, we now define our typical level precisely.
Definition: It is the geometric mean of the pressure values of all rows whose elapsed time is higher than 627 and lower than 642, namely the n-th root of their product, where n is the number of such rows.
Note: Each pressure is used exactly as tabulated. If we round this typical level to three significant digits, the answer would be 3.03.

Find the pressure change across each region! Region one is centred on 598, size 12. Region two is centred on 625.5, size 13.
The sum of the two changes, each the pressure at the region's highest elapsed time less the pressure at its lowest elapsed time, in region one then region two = -0.1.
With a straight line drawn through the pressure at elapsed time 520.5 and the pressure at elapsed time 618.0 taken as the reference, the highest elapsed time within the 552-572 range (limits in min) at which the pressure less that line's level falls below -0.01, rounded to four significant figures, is 568.0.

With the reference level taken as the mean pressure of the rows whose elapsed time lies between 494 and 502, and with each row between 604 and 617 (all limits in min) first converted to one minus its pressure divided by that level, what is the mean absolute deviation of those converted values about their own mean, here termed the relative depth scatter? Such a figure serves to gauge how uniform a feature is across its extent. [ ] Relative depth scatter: 0.018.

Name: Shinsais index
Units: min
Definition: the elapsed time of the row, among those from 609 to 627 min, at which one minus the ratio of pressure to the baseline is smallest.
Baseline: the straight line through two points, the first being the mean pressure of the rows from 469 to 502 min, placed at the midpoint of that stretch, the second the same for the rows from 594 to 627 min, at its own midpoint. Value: 625.5 min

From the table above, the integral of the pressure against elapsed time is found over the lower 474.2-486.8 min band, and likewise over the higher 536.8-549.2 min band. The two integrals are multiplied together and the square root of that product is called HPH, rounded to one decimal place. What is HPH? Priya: 37.5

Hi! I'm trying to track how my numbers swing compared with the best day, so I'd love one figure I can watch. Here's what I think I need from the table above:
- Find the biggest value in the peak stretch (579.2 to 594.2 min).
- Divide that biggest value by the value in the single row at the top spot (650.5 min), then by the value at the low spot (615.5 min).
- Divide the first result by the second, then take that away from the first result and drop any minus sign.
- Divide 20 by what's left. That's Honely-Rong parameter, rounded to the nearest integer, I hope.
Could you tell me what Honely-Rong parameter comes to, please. 6120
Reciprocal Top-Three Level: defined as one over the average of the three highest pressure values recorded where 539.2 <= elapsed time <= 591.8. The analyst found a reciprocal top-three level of 0.301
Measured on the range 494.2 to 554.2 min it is 0.279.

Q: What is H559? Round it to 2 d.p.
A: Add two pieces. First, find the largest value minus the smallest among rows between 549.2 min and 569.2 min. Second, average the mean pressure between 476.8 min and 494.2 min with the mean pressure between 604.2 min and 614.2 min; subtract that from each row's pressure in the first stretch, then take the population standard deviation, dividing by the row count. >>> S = 0.46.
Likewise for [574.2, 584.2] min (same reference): 0.11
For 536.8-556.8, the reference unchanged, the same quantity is 0.36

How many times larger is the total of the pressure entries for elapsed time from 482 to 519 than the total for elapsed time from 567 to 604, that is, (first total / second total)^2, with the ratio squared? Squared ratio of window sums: 1.17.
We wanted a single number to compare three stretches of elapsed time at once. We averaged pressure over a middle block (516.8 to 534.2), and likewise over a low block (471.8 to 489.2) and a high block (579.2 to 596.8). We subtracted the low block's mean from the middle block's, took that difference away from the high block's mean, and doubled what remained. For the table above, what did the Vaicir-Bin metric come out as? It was 5.2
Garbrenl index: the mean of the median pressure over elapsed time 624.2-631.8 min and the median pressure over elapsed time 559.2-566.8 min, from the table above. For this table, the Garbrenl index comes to 3.14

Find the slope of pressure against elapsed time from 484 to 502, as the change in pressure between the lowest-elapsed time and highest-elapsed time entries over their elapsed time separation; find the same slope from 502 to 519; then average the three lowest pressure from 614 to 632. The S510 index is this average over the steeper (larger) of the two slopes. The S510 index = 96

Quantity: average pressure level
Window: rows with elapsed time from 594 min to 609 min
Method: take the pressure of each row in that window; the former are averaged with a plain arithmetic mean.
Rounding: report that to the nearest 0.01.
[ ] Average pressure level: 3.02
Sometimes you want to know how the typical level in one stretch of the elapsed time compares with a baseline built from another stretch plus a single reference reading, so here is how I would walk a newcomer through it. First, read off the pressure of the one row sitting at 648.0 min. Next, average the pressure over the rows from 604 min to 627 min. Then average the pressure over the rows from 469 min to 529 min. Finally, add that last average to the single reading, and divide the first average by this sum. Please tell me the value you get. 0.482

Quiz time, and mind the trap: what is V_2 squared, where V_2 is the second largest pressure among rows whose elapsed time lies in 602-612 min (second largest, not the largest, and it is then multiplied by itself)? 9.0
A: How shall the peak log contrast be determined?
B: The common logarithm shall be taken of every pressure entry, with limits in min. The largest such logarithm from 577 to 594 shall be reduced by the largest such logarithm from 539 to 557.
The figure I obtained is -0.023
